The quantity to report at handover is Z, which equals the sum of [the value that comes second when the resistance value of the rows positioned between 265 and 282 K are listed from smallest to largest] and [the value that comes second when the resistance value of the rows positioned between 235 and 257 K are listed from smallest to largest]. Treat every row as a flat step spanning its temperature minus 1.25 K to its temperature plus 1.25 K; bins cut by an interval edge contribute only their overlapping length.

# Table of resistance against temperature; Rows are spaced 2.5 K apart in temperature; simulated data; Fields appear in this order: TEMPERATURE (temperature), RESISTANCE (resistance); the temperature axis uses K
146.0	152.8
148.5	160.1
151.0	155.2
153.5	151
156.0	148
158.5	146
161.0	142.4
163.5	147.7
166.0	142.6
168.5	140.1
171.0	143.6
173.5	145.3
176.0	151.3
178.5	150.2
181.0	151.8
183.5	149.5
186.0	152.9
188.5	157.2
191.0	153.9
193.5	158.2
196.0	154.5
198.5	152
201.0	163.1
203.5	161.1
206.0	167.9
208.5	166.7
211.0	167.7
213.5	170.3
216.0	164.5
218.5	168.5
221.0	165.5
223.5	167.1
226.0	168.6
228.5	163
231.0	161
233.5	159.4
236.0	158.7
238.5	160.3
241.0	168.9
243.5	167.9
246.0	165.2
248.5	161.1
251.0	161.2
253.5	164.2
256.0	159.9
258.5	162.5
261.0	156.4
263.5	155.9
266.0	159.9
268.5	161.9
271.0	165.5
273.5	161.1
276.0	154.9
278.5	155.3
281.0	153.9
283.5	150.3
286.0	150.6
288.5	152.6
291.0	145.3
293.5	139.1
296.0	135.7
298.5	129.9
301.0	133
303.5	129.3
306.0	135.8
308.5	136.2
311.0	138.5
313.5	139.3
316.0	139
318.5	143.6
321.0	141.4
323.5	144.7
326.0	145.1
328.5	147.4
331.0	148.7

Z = 315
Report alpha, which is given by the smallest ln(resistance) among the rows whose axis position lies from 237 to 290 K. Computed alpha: 5.01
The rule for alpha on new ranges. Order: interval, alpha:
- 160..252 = 4.94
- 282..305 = 4.86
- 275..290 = 5.01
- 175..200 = 5.01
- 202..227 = 5.08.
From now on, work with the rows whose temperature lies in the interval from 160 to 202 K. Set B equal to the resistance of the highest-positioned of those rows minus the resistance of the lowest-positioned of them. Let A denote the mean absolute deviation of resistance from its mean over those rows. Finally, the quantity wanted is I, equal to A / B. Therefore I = 0.2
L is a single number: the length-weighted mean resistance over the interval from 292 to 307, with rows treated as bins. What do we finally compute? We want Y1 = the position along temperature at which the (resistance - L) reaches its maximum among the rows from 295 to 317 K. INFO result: 313.5 K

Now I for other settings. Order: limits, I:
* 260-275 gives 0.6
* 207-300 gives -0.2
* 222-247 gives -1.9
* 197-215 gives 0.3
